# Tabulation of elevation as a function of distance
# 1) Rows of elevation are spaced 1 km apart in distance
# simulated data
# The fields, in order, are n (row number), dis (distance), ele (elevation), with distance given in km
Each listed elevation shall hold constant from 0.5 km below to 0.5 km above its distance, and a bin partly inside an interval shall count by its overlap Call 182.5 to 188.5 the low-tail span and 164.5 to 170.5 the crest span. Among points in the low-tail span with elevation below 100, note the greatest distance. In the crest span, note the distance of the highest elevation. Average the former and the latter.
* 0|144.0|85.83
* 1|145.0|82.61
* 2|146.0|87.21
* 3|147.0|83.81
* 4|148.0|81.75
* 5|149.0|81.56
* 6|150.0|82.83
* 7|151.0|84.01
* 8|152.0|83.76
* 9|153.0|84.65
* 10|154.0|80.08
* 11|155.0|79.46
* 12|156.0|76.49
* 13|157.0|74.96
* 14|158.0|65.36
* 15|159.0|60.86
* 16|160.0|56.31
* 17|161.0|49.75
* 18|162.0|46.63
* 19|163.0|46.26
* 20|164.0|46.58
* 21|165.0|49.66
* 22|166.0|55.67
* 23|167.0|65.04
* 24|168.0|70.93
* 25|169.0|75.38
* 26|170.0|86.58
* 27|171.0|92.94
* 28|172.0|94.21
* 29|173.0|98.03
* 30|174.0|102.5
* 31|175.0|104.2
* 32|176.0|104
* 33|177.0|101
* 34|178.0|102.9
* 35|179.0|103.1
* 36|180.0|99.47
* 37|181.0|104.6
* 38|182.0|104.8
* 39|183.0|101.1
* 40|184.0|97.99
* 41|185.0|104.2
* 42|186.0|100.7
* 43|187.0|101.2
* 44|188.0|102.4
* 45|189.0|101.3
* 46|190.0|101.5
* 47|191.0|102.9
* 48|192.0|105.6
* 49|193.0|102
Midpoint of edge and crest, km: 177.0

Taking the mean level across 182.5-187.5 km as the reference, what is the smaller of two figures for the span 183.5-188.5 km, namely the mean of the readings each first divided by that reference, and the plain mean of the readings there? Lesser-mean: 1.00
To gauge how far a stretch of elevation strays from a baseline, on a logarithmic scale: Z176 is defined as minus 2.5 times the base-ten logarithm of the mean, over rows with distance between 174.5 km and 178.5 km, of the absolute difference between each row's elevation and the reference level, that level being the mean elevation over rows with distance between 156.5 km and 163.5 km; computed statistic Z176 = -4.2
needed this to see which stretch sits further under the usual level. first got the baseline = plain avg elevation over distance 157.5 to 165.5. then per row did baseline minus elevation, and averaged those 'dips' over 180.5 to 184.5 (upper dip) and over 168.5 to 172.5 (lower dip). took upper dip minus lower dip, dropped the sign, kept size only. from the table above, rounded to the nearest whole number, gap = 15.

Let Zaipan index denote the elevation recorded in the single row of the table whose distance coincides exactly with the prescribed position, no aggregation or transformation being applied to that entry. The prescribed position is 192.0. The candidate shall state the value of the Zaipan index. 105.6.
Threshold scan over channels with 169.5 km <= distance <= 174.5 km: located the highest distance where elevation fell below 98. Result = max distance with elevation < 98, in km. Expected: 172.0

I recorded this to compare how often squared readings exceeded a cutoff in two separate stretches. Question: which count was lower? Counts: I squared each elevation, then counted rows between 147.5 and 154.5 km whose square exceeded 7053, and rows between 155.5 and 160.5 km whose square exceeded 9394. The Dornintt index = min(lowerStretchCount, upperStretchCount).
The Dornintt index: 0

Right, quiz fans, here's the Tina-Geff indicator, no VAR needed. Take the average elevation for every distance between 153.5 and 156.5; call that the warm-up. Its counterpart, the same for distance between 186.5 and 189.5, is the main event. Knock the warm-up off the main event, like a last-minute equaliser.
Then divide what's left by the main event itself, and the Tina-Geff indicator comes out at 0.23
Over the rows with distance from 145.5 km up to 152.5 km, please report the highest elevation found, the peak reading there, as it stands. 87.21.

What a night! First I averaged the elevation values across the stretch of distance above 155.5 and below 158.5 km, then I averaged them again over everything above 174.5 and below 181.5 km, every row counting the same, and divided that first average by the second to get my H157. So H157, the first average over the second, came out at 0.70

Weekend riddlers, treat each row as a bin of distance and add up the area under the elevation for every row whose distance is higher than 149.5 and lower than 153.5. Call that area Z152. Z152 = 335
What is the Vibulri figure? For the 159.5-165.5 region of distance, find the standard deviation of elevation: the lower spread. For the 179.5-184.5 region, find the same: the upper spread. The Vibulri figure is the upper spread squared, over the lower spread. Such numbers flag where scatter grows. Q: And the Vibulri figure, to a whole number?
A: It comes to 2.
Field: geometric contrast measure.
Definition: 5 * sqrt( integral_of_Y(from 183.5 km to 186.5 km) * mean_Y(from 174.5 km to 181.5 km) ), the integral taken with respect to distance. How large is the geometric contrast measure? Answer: 882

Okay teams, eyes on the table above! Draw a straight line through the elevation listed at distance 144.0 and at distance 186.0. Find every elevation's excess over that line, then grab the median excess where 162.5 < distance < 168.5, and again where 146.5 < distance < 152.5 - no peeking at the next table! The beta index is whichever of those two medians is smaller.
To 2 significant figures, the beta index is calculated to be -41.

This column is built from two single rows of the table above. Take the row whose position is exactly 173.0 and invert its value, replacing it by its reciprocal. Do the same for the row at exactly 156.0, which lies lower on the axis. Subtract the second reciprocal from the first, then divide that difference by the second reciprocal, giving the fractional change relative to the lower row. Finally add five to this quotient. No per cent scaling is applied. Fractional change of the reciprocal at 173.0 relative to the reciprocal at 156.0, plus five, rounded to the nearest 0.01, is 4.78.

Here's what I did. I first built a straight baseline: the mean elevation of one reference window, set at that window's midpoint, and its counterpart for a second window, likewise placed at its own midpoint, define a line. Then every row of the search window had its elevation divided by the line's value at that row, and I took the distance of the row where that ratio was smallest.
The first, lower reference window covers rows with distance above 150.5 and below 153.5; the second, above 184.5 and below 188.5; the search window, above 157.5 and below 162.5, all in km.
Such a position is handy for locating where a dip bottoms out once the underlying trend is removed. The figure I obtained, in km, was 162.0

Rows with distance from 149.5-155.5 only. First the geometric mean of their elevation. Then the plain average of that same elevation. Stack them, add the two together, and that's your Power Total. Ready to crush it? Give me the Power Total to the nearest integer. 165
